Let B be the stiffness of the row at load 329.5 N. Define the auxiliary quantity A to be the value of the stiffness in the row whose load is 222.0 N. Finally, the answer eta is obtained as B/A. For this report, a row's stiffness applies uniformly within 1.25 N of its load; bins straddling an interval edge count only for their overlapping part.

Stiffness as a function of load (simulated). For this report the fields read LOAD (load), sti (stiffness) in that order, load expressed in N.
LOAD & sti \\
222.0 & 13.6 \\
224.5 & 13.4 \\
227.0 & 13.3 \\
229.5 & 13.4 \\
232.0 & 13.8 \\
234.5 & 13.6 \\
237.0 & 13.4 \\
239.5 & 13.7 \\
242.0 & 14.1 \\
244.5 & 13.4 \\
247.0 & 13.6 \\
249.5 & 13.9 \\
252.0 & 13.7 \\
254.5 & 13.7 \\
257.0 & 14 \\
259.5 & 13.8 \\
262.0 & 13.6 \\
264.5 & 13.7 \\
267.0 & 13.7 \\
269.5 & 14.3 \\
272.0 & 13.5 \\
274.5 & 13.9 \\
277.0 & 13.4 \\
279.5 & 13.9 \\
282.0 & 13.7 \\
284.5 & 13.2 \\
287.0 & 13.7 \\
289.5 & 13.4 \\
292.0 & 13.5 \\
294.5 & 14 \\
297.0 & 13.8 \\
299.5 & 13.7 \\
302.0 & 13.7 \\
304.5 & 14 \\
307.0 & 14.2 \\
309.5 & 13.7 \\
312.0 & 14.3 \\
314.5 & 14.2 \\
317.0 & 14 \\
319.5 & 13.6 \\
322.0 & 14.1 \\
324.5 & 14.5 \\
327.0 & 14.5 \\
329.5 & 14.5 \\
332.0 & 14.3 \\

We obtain 1.07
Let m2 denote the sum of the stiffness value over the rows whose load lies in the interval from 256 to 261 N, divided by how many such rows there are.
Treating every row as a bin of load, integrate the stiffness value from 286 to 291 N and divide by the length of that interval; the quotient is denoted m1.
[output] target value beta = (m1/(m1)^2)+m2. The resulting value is 14.0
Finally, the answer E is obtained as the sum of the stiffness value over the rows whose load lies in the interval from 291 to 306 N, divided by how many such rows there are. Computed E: 13.78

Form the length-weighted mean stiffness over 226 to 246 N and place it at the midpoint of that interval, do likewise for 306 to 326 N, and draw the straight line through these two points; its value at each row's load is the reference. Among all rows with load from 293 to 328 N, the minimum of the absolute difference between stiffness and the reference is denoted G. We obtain 0.009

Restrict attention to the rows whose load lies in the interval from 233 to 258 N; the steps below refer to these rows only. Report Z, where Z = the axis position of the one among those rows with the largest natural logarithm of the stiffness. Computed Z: 242.0 N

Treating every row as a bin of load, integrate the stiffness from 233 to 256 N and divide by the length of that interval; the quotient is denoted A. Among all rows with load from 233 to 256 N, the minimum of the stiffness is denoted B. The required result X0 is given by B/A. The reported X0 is 0.979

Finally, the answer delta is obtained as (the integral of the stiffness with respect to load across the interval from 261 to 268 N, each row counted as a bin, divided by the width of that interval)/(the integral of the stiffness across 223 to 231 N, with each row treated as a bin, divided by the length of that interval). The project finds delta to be 1.02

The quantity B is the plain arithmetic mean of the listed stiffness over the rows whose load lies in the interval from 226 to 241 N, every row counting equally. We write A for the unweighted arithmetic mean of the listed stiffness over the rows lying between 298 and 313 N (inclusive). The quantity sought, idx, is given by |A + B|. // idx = 27.5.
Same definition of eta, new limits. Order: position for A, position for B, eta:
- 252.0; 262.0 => 0.99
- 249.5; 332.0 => 1.03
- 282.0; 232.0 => 1.01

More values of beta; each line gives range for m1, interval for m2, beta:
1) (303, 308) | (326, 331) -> 14.6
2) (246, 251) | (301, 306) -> 13.9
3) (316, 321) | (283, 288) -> 13.5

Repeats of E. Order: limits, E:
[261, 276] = 13.78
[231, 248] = 13.66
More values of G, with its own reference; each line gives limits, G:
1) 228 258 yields 0.004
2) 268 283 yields 0.044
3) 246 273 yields 0.004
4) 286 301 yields 0.052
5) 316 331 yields 0.015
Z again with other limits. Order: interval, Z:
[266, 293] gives 269.5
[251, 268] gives 257.0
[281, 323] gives 312.0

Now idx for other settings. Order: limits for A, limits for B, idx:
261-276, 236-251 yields 27.5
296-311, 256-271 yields 27.7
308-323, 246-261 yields 27.8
